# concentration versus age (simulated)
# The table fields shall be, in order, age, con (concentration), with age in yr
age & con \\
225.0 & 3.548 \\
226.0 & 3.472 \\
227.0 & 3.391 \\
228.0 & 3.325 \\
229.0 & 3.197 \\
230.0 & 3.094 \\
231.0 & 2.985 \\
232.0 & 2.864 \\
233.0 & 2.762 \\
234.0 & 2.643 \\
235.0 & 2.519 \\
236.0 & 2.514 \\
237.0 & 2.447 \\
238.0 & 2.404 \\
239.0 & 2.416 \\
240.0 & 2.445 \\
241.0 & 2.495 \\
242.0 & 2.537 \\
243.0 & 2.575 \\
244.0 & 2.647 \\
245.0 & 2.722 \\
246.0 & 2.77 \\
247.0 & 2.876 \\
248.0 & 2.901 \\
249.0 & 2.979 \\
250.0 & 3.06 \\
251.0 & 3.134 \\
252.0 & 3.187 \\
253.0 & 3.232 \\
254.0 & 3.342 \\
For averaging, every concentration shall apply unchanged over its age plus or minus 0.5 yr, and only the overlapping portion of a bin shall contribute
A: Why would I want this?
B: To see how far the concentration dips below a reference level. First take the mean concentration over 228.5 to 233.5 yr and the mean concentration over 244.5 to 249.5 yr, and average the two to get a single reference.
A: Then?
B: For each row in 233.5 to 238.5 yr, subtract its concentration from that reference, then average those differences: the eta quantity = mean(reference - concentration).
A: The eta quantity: 0.41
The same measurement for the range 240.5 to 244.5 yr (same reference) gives 0.35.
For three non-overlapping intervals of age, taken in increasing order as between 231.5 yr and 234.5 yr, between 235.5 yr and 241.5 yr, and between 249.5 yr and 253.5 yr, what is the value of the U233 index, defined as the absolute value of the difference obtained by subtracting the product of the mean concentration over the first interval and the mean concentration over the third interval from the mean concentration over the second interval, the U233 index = 6.2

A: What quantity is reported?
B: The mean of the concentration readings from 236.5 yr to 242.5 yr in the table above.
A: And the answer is 2.5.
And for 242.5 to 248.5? 2.7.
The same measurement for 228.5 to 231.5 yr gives 3.1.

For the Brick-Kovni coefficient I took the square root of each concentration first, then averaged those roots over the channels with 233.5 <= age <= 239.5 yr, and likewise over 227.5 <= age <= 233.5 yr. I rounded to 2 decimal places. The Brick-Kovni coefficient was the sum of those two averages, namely 3.32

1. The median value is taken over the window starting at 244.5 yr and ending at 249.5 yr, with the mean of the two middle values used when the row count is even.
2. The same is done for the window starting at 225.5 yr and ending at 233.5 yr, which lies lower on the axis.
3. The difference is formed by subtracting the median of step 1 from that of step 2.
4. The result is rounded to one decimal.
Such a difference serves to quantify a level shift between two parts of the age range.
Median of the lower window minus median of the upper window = 0.3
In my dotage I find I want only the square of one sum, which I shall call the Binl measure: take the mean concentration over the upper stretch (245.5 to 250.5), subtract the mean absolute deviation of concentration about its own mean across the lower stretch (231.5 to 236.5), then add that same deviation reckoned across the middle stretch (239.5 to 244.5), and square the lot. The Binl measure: 8.1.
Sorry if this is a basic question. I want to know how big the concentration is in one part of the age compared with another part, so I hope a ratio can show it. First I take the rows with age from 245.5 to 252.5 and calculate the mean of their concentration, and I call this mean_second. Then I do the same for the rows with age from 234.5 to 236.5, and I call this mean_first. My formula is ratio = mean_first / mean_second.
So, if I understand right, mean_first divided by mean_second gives 0.84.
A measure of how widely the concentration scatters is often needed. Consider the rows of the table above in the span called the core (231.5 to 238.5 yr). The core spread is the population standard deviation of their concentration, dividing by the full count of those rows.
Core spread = 0.16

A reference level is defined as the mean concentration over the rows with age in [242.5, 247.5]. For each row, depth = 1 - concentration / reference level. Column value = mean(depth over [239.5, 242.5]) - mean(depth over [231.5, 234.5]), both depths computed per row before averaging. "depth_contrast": 0.10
